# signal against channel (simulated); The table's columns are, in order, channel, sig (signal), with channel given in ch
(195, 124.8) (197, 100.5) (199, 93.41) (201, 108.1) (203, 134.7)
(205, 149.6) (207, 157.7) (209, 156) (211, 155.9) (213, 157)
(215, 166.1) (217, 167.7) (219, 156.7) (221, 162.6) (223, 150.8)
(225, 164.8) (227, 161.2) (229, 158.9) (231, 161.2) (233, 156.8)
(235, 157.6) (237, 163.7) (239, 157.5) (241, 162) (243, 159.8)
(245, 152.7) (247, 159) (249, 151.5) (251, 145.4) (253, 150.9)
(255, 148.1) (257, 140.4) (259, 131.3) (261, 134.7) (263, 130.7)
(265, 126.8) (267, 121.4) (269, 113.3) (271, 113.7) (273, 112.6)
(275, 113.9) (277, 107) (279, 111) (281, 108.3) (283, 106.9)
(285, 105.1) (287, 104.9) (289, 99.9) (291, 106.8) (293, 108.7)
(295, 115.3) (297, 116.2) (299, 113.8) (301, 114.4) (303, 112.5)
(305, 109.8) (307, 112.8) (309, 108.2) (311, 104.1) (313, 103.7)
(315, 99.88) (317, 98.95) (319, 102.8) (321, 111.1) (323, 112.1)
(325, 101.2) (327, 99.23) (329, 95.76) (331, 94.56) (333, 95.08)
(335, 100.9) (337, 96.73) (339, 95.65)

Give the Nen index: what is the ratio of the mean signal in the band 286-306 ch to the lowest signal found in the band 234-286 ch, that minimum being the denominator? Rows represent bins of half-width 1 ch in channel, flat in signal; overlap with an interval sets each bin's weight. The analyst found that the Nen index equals 1.0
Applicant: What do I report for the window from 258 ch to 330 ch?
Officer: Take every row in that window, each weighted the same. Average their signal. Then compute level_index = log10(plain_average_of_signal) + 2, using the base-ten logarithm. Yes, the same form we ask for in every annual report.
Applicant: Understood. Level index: 4.04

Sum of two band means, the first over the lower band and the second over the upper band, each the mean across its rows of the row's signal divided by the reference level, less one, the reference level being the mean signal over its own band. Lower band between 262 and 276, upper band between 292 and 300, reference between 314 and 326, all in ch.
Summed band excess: 0.23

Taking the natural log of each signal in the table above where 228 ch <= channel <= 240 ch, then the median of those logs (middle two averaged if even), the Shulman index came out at 5.1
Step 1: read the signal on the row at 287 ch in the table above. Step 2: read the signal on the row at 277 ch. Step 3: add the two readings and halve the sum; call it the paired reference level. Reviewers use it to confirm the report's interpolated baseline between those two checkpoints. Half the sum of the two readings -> 106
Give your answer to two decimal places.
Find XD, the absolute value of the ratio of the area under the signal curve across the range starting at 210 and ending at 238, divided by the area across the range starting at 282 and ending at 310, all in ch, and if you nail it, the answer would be 1.46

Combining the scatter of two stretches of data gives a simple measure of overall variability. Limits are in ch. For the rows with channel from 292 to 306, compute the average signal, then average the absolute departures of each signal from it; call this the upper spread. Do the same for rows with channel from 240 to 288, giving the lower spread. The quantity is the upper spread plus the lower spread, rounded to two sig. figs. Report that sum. 20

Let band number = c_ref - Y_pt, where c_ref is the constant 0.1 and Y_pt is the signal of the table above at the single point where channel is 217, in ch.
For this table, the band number -168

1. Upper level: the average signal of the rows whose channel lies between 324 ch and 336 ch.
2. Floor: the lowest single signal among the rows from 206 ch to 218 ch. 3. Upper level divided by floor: 0.63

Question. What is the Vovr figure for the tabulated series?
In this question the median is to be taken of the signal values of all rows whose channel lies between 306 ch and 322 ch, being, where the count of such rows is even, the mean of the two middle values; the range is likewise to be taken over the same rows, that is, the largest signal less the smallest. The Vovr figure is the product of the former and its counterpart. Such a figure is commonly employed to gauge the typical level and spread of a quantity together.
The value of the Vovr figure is 1439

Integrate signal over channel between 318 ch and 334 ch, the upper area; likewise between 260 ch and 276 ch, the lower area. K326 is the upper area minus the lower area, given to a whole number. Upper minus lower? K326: -311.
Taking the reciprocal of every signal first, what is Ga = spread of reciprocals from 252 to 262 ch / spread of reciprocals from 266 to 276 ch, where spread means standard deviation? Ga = 1.6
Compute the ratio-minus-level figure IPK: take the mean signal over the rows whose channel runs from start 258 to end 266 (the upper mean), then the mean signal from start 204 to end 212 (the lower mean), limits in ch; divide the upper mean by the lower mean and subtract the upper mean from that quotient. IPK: -130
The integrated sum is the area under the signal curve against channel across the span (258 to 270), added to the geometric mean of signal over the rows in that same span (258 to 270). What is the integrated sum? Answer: 1643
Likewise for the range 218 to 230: 2069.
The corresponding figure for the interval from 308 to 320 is 1338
